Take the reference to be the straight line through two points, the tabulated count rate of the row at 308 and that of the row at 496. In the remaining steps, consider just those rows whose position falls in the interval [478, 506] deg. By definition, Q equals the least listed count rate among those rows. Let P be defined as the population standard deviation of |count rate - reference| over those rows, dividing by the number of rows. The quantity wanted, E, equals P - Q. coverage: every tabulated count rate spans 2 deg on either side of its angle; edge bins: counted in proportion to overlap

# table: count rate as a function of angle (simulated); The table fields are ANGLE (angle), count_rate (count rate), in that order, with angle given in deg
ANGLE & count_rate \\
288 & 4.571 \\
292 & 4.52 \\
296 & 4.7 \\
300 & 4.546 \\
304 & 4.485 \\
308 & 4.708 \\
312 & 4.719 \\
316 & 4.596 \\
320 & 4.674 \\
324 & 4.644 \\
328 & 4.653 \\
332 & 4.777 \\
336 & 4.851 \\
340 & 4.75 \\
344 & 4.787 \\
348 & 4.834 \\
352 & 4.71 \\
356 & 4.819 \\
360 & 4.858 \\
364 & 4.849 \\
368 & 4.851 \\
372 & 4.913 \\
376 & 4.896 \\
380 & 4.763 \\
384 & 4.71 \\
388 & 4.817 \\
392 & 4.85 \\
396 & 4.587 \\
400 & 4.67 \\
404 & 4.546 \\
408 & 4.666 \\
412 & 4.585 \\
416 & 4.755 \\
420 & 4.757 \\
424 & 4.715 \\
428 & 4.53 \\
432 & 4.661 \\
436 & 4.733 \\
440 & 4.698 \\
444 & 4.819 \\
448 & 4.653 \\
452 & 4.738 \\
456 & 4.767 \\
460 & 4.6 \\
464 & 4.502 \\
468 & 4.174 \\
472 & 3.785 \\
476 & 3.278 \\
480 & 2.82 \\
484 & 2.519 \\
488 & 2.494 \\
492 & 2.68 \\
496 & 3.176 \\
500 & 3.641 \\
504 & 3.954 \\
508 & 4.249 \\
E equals -2.23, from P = 0.26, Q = 2.494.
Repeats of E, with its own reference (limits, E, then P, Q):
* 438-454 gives -4.58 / 0.07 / 4.653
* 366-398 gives -4.51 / 0.08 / 4.587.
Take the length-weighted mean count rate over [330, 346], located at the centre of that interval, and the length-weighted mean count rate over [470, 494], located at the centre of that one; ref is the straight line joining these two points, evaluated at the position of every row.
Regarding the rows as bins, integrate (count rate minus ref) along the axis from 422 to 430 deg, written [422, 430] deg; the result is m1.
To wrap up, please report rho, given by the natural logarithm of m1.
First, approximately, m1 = 8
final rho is 2.0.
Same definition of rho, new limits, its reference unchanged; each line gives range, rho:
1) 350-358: 0.4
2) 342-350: 0.0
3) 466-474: 2.0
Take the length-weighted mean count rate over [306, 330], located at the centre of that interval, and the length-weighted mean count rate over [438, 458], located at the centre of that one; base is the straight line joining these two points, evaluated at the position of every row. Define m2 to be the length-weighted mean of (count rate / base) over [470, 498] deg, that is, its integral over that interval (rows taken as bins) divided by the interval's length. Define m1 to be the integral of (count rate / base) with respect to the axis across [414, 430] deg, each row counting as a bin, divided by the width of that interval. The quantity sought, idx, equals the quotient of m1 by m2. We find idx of 1.59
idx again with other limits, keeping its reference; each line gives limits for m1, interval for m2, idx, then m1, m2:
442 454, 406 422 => 1.01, 1.00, 0.994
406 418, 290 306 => 1.01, 0.99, 0.980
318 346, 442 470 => 1.04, 1.01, 0.972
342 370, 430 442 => 1.03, 1.03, 0.993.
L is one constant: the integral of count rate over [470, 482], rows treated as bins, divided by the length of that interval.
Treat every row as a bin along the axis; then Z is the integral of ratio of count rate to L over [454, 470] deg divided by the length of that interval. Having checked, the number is 1.37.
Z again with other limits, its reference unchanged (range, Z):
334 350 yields 1.46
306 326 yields 1.42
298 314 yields 1.40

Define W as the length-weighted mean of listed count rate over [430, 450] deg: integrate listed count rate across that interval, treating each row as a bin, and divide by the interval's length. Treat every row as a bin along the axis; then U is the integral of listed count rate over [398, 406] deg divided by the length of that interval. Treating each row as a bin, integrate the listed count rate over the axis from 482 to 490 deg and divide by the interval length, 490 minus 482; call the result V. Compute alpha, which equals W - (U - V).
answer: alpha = 2.6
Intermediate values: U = 4.61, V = 2.5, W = 4.71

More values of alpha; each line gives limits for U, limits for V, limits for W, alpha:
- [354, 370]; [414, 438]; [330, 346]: 4.6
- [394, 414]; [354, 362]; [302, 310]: 4.8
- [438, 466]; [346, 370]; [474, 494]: 2.9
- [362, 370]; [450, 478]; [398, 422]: 4.1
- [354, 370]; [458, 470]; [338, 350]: 4.4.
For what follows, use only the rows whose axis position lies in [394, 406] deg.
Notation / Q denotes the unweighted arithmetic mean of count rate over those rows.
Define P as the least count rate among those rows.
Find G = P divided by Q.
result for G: 0.988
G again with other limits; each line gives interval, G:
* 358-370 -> 0.999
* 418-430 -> 0.971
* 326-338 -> 0.977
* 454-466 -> 0.974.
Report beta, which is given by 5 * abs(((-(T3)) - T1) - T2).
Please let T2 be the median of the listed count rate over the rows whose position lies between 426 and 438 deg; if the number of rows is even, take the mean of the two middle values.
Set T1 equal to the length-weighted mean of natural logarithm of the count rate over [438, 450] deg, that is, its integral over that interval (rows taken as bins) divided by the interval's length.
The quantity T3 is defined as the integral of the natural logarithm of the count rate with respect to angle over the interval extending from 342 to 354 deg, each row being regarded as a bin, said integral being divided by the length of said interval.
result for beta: 38.9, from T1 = 1.55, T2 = 4.66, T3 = 1.56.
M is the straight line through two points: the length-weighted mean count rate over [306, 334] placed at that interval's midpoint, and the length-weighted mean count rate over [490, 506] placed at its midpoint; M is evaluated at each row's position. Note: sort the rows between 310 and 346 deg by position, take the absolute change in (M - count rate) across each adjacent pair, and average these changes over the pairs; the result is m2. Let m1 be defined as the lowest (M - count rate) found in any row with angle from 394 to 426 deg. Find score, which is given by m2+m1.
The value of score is -0.74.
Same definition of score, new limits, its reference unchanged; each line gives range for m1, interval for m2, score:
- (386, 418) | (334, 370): -0.71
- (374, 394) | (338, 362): -0.61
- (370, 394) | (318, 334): -0.64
